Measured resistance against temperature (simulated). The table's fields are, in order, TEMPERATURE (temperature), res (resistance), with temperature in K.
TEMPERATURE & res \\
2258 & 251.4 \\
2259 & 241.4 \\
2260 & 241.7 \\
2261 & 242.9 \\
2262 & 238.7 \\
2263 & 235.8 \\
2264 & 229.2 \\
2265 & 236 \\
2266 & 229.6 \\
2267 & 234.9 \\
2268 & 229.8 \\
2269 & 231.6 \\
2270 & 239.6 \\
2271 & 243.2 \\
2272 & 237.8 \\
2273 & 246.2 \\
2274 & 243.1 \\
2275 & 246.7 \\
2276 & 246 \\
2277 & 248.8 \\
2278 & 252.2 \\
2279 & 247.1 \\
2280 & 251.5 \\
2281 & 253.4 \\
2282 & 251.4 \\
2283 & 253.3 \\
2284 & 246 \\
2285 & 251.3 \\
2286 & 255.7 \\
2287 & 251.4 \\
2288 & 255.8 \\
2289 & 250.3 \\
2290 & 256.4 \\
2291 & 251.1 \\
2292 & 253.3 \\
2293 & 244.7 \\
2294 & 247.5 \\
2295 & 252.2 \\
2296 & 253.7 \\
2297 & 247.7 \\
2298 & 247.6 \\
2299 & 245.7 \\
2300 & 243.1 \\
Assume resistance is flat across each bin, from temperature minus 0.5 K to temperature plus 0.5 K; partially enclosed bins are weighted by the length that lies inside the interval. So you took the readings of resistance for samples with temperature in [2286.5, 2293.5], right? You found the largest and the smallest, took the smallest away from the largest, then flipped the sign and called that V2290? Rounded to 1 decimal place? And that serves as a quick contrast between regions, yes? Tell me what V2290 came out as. -11.7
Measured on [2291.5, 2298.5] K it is -9.0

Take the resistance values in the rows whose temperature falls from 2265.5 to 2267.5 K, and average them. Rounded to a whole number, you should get 232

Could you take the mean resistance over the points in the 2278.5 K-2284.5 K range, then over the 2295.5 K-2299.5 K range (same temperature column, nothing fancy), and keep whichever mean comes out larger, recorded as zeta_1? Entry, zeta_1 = 250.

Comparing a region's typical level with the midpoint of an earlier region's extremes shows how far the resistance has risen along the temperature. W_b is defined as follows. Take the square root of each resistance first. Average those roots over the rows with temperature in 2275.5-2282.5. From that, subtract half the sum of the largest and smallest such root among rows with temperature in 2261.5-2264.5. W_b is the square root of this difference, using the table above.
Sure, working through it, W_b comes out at 0.72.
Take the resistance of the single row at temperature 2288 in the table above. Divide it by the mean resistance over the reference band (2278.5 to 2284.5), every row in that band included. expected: 1.02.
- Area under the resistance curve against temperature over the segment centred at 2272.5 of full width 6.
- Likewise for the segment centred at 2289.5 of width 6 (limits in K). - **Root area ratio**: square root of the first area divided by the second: 0.979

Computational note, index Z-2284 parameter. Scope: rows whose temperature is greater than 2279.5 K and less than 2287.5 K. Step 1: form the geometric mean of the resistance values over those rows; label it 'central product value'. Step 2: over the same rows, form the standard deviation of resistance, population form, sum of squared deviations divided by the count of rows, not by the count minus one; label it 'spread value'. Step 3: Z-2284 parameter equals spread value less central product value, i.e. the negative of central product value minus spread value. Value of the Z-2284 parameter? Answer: -249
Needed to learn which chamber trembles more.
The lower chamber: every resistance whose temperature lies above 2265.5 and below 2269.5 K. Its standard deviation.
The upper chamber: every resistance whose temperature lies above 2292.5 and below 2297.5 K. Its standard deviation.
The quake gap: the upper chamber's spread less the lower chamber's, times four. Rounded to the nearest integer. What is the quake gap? 5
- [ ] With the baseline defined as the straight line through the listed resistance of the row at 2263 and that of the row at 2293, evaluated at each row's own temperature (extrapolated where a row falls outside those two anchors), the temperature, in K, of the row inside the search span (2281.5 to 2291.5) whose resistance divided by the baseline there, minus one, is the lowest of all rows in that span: 2284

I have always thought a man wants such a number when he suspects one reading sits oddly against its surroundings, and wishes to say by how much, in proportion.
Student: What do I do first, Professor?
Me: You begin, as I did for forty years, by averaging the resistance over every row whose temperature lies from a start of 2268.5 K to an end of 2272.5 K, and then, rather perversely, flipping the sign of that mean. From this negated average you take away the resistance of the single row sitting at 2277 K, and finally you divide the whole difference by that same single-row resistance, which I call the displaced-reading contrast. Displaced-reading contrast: -1.96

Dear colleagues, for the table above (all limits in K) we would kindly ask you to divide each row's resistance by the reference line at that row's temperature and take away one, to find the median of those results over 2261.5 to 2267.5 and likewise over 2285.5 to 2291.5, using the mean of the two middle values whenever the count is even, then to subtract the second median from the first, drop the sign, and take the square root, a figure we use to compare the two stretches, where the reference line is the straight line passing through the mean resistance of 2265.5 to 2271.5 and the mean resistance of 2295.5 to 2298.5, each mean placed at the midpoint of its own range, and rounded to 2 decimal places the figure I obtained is 0.16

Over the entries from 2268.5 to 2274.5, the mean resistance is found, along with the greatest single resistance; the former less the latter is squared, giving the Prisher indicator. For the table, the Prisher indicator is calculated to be 35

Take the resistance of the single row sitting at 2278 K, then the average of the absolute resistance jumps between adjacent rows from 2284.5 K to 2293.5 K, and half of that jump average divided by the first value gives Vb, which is 0.0101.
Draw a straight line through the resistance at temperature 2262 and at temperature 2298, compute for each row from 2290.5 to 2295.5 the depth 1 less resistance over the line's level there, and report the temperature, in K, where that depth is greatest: 2293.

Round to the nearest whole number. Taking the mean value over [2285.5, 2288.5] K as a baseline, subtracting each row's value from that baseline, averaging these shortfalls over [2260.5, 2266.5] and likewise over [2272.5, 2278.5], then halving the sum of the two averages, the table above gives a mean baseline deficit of 13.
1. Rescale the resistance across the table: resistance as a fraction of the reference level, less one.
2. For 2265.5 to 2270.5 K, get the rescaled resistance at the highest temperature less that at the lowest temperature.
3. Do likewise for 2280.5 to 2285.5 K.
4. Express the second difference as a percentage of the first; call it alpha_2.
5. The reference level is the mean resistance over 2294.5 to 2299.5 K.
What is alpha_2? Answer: -21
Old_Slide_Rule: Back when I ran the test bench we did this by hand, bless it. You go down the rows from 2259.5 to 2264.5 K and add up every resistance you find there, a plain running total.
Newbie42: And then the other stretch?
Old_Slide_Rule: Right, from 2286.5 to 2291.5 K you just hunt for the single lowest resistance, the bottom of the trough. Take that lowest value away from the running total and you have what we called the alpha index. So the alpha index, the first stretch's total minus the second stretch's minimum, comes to 938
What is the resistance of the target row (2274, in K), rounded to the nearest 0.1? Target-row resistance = 243.1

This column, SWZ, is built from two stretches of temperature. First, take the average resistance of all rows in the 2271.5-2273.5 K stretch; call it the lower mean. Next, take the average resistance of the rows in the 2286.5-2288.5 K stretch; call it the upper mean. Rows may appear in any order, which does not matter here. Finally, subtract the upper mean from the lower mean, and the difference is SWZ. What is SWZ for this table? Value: -11.6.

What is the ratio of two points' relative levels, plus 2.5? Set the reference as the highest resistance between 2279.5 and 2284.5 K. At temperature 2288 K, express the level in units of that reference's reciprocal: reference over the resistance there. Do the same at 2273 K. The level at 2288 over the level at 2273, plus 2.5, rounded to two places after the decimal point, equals 3.46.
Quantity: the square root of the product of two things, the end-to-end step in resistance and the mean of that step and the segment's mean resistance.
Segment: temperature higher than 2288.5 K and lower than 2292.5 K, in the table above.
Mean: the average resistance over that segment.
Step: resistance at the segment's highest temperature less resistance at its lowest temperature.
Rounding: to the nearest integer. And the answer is 20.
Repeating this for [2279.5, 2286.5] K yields 23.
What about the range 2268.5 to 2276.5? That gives 43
